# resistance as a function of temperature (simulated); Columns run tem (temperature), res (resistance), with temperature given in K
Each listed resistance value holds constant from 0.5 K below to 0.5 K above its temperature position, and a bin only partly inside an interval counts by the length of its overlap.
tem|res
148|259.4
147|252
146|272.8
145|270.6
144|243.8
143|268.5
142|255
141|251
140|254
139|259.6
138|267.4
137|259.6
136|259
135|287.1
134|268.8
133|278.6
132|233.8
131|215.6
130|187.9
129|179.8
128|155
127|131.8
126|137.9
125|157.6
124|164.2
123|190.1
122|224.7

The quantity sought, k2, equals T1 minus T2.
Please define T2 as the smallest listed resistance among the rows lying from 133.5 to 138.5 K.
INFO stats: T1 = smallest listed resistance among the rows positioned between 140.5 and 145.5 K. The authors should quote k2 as -15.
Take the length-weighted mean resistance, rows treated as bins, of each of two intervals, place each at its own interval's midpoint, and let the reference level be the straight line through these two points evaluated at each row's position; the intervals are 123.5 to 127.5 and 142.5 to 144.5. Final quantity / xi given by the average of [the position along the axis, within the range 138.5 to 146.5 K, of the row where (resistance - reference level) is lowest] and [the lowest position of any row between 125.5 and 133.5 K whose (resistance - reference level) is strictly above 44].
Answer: 138.0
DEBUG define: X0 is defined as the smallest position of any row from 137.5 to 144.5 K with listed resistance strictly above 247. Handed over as 138 K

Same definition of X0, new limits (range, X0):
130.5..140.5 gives 133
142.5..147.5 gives 143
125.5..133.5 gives 133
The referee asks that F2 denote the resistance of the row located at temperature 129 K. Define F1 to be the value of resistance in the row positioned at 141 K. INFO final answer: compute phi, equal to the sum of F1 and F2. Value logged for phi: 431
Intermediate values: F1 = 251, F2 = 179.8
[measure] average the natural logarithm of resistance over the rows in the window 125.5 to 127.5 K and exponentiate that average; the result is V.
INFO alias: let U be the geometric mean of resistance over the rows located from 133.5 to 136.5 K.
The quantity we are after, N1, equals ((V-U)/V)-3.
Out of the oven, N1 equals -4.0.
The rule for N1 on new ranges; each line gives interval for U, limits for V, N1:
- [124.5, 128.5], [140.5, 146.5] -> -2.6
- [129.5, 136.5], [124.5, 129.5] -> -3.6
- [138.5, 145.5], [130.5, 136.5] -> -3.0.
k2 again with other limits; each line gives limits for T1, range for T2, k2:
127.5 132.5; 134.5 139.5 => -104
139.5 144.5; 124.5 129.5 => 112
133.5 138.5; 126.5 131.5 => 127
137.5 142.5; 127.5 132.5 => 96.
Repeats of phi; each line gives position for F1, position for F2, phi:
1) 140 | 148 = 513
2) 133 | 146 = 551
